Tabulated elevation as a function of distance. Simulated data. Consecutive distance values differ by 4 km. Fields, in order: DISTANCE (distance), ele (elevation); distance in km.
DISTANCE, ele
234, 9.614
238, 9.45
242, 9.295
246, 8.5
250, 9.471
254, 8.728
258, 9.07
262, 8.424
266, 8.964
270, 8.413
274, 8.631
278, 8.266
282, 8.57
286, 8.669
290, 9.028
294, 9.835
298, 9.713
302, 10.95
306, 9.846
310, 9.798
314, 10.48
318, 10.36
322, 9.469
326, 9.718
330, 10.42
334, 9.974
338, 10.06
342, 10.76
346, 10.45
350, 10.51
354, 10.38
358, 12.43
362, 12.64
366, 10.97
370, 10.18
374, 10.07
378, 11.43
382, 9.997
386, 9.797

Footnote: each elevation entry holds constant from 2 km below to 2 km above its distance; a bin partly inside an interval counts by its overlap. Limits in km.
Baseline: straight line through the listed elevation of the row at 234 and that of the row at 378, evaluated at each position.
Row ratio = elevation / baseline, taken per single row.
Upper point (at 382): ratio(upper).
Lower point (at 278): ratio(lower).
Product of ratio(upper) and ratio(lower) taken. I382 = 0.71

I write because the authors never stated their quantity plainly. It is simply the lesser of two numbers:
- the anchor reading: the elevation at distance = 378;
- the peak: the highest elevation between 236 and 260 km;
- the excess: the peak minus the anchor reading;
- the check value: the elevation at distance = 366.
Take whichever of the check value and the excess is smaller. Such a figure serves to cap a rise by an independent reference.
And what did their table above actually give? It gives -2.0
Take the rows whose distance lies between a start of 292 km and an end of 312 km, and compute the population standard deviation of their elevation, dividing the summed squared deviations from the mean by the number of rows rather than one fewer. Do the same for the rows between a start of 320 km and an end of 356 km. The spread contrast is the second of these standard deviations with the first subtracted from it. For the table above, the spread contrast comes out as -0.07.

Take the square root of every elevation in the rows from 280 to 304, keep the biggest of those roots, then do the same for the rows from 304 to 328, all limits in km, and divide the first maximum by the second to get 1.02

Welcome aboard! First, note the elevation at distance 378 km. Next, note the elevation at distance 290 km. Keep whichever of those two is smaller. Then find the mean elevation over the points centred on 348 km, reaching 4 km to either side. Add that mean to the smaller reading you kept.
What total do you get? 19.51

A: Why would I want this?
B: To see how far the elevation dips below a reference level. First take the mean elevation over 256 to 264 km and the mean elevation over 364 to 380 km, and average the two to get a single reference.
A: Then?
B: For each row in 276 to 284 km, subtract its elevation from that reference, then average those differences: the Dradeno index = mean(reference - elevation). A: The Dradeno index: 1.3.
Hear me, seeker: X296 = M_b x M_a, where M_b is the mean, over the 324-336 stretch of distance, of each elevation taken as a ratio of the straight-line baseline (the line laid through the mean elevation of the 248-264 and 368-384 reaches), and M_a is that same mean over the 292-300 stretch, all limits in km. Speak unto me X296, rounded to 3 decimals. 1.058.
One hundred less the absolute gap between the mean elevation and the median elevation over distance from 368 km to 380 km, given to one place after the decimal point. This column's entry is 99.6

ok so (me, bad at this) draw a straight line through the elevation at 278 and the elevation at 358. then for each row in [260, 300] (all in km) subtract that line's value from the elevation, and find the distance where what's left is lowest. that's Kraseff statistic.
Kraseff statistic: 286 km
